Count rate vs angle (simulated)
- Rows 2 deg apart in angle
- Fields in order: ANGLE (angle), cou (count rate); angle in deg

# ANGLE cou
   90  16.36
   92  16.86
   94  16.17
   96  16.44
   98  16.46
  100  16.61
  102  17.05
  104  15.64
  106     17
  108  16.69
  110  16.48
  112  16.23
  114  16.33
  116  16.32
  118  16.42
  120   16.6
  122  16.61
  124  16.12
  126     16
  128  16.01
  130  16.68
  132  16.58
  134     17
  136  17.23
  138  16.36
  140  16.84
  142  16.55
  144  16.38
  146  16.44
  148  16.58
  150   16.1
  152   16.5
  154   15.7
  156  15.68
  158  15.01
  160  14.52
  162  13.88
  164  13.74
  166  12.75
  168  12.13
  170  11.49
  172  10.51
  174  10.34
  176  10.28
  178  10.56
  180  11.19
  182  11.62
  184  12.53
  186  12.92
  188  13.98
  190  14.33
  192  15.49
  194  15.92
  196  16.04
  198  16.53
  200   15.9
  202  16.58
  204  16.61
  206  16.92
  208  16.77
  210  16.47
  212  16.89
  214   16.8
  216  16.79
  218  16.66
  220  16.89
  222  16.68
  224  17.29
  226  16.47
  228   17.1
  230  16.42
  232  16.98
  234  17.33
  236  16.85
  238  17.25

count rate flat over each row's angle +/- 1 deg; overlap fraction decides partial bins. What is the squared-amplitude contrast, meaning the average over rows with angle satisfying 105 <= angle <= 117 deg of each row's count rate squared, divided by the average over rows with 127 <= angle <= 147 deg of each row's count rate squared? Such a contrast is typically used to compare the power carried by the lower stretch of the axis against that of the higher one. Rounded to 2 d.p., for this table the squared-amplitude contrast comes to 0.99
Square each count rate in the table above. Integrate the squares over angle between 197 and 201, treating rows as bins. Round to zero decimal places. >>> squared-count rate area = 1052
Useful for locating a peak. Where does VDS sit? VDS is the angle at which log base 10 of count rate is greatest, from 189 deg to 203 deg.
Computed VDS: 202 deg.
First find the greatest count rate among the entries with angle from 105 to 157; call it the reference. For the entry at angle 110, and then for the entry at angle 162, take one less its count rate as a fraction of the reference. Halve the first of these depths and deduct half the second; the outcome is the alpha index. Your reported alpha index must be -0.08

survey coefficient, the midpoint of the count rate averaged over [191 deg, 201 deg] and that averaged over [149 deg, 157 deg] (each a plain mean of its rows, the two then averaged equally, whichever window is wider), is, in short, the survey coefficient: 16.0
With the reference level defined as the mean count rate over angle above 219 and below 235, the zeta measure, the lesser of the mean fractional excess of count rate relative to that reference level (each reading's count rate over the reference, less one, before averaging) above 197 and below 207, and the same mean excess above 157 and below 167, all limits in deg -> -0.17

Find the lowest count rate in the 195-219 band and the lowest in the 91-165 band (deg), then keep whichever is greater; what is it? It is 15.90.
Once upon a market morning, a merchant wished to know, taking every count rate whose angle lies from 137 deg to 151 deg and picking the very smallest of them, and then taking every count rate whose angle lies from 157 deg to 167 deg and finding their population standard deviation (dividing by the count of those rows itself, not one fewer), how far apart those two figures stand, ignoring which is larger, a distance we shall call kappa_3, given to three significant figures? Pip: 15.3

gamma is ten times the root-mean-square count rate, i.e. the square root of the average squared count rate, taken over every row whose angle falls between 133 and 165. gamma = 159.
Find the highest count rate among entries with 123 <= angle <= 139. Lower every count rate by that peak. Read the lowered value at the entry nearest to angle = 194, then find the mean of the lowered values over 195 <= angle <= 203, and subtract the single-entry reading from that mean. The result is 0.34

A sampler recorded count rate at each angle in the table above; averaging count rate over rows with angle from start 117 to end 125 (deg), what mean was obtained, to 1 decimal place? 16.4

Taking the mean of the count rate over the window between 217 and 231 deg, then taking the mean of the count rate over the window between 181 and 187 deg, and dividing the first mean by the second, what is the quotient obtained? 1.4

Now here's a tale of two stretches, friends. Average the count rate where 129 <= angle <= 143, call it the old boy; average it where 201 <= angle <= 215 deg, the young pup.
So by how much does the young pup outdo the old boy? 0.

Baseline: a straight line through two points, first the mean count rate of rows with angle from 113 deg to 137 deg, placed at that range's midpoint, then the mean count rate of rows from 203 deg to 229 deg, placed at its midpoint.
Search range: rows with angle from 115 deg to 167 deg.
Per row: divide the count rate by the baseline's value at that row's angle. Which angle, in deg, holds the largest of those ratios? 136 deg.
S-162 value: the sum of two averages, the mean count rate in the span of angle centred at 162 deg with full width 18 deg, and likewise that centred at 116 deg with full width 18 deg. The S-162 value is 30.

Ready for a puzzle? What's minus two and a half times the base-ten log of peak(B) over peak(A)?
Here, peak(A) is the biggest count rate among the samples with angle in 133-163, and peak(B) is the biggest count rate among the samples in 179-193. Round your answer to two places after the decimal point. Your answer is 0.12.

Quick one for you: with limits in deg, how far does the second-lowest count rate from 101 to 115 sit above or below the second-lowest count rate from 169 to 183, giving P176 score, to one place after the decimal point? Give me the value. 5.9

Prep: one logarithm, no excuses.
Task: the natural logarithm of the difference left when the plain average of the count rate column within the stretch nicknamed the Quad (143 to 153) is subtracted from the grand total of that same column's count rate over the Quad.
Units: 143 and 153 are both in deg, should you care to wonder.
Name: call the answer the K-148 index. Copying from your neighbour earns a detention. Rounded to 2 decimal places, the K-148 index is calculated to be 4.18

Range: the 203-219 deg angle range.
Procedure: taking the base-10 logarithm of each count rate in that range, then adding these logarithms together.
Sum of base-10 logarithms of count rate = 10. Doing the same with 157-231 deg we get 43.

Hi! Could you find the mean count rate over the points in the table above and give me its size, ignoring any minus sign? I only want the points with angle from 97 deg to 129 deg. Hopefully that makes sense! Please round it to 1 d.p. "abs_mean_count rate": 16.4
